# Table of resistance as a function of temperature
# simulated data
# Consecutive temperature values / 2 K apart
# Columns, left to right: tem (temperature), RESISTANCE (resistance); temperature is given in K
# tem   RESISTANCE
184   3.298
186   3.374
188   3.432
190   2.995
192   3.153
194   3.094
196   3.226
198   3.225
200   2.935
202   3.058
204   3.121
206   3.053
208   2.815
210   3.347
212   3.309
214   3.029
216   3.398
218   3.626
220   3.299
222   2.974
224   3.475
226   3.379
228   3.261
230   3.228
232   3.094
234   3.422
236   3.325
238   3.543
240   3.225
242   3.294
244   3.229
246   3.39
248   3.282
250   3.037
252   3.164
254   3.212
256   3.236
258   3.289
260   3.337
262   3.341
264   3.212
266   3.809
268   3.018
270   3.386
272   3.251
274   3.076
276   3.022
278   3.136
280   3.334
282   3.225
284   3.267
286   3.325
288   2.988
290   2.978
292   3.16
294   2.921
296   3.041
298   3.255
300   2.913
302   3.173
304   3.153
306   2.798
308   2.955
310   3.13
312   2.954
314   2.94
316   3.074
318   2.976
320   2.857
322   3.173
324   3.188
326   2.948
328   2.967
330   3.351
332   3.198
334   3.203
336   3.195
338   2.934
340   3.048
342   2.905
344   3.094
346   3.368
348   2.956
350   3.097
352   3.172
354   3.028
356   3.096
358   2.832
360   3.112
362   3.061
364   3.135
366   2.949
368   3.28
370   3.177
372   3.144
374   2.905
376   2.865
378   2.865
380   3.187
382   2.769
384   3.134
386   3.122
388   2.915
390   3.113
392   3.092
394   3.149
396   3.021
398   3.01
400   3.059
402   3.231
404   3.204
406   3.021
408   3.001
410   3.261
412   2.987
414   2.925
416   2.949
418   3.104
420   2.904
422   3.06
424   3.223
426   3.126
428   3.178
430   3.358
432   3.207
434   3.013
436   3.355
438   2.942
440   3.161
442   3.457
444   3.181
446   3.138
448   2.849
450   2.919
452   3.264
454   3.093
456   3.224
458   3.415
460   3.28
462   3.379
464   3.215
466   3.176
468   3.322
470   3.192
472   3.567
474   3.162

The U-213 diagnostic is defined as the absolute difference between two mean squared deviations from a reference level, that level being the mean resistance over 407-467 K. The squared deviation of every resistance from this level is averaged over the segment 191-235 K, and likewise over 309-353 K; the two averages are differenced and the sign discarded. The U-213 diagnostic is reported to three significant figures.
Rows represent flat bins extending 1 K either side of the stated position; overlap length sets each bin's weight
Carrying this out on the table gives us 0.0162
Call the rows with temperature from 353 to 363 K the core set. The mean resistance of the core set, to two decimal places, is 3.03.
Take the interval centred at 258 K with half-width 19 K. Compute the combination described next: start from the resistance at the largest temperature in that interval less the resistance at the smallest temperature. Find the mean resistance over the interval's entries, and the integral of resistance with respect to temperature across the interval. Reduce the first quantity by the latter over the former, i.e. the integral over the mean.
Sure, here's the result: -38.2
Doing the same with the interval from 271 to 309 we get -38.3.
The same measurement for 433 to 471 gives -37.8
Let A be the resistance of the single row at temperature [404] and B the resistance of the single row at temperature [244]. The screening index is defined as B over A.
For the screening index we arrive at 1.01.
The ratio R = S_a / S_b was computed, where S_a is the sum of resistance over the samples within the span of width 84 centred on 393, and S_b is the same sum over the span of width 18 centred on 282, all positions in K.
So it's 4.5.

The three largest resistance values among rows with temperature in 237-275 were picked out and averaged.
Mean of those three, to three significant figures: 3.58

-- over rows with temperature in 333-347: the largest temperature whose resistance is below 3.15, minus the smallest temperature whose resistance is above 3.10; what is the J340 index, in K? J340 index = 10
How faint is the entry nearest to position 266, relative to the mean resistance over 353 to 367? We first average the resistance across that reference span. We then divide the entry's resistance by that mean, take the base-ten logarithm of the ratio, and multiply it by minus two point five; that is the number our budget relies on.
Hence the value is -0.25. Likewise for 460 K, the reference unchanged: -0.09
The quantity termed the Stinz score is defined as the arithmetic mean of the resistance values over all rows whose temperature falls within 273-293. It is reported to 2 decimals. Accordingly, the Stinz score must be 3.15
